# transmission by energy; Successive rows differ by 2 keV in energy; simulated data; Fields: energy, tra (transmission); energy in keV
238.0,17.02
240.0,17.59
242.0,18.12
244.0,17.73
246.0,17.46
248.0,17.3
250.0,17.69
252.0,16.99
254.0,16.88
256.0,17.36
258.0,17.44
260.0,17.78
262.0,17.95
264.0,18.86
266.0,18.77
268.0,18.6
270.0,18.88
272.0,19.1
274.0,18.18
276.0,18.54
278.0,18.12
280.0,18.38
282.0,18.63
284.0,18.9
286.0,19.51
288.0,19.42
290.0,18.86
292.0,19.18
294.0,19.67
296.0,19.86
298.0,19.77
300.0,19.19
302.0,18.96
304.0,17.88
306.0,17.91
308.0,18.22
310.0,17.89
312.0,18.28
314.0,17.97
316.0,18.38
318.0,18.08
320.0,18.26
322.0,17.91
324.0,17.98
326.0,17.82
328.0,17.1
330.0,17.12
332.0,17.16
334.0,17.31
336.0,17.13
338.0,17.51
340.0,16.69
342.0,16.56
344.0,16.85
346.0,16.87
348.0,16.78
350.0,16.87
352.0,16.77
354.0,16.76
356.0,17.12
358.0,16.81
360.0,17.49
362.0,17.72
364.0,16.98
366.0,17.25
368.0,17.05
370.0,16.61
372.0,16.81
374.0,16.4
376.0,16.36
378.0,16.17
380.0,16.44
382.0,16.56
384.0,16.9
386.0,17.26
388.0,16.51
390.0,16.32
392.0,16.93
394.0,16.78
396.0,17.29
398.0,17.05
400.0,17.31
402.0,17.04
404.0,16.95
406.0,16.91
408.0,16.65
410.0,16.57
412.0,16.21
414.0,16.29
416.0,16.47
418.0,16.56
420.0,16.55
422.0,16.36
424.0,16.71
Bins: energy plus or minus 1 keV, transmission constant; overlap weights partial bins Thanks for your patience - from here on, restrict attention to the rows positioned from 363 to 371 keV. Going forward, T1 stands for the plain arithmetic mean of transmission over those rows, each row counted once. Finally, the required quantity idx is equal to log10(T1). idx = 1.230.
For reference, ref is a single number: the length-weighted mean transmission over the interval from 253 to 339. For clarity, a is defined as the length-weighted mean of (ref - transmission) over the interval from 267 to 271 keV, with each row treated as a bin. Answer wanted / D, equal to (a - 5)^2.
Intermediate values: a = -0.4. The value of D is 30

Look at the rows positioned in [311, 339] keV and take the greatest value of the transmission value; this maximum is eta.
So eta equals 18.38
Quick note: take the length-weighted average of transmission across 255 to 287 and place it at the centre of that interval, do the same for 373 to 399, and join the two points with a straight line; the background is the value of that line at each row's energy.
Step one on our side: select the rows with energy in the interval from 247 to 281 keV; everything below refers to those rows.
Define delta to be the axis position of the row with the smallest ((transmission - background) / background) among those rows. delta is 254.0 keV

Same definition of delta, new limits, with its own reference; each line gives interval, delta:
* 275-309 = 278.0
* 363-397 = 378.0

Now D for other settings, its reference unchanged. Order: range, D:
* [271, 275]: 29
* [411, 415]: 9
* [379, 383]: 10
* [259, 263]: 21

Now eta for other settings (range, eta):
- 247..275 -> 19.1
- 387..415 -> 17.31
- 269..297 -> 19.86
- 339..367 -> 17.72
